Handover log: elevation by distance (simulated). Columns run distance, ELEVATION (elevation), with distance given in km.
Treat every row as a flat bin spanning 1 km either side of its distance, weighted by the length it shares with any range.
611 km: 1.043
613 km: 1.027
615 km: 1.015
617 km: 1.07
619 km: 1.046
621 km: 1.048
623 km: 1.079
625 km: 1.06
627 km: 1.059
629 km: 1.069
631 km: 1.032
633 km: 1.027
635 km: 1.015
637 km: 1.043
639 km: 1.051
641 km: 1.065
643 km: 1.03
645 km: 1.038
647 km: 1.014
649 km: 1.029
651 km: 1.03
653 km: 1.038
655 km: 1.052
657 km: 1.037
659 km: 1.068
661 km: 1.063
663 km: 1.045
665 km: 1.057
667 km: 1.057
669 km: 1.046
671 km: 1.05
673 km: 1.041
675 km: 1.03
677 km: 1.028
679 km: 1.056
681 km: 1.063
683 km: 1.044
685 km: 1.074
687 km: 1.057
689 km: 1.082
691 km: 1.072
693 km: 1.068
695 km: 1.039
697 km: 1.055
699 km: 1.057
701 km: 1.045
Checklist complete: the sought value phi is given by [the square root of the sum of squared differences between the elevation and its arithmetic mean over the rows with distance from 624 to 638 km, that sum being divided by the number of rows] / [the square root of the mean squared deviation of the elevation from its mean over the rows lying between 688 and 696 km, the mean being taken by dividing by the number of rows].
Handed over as 1.15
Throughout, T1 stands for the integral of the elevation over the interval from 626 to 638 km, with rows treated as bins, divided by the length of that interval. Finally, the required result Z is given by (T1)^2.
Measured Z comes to 1.08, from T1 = 1.04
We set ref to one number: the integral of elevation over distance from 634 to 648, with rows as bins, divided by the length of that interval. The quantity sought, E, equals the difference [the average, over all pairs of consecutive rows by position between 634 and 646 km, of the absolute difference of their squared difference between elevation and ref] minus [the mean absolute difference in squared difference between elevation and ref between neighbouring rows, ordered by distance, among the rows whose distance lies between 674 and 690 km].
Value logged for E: -0.0004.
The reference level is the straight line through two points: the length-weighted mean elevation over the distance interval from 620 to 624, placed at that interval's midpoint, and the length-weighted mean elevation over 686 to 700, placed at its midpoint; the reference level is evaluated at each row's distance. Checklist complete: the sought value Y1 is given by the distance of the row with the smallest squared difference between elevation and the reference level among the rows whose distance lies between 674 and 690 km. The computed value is 681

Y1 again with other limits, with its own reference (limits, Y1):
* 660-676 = 661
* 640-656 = 641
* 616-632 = 625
